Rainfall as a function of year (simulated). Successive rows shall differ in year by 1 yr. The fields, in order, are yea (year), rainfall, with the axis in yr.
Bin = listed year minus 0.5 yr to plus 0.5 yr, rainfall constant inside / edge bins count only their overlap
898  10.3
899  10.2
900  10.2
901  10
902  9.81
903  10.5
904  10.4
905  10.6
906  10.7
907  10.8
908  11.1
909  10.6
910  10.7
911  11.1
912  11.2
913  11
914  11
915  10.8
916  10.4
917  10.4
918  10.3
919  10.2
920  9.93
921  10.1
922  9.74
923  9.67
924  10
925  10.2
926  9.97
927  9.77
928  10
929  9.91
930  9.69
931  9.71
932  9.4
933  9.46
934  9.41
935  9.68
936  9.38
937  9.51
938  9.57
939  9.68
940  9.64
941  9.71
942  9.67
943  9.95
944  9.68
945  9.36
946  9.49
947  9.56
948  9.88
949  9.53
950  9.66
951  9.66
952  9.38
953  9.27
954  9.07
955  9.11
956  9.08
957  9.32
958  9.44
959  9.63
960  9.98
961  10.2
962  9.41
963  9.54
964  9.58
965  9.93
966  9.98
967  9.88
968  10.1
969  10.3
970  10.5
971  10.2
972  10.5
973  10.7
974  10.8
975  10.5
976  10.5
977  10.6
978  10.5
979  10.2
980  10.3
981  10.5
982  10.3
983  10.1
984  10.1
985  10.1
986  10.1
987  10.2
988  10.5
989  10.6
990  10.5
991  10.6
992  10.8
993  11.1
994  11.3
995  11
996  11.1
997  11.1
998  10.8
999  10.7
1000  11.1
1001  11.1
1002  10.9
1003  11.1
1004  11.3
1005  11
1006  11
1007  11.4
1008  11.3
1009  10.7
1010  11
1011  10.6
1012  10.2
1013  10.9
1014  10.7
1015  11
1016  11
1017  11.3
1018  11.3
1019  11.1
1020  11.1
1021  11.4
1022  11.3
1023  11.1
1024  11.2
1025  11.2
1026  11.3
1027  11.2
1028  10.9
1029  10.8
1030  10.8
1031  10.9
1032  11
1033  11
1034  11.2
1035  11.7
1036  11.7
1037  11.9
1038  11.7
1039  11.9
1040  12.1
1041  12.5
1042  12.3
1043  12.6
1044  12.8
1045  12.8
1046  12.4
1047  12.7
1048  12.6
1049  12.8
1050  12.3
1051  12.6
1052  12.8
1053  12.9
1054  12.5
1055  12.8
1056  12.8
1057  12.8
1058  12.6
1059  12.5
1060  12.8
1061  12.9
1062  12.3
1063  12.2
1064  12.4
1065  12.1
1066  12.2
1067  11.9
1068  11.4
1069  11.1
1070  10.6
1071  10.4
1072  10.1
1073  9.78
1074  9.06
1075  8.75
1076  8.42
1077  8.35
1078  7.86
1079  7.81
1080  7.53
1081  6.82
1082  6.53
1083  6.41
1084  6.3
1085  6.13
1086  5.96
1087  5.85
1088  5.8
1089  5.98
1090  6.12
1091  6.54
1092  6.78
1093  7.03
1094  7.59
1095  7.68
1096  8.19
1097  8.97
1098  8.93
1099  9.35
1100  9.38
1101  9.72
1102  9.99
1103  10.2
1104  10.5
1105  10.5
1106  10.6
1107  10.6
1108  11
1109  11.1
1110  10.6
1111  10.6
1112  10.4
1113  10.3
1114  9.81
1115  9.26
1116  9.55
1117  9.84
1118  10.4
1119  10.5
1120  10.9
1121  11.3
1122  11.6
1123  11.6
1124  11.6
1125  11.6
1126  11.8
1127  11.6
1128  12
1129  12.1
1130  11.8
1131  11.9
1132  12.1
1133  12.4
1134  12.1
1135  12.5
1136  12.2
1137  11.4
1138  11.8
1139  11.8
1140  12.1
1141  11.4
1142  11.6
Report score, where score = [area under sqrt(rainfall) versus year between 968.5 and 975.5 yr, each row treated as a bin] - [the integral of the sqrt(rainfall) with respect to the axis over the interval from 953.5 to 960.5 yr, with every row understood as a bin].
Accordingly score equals 1.3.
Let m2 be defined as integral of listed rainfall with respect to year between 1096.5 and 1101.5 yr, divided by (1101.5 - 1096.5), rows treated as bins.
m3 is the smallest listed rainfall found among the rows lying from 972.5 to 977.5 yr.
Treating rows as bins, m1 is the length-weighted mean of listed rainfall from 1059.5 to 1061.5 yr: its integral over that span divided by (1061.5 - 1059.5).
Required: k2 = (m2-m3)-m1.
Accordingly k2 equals -14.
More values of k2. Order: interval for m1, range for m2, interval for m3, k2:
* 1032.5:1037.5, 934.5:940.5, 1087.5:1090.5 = -8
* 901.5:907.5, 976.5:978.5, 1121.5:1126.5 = -12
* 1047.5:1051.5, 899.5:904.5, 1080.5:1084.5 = -9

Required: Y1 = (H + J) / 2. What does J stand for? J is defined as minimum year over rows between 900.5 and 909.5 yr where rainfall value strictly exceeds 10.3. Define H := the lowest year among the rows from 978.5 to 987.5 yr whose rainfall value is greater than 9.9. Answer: 941.0 yr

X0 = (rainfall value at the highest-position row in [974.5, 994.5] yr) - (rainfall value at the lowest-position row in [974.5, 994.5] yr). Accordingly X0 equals 0.8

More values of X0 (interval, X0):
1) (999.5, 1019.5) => 0.0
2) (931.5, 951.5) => 0.3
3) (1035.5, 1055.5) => 1.1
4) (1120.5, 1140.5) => 0.8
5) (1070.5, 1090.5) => -4.3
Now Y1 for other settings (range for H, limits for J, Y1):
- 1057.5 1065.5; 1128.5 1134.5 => 1093.5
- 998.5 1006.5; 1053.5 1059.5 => 1026.5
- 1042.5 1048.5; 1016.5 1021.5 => 1030.0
